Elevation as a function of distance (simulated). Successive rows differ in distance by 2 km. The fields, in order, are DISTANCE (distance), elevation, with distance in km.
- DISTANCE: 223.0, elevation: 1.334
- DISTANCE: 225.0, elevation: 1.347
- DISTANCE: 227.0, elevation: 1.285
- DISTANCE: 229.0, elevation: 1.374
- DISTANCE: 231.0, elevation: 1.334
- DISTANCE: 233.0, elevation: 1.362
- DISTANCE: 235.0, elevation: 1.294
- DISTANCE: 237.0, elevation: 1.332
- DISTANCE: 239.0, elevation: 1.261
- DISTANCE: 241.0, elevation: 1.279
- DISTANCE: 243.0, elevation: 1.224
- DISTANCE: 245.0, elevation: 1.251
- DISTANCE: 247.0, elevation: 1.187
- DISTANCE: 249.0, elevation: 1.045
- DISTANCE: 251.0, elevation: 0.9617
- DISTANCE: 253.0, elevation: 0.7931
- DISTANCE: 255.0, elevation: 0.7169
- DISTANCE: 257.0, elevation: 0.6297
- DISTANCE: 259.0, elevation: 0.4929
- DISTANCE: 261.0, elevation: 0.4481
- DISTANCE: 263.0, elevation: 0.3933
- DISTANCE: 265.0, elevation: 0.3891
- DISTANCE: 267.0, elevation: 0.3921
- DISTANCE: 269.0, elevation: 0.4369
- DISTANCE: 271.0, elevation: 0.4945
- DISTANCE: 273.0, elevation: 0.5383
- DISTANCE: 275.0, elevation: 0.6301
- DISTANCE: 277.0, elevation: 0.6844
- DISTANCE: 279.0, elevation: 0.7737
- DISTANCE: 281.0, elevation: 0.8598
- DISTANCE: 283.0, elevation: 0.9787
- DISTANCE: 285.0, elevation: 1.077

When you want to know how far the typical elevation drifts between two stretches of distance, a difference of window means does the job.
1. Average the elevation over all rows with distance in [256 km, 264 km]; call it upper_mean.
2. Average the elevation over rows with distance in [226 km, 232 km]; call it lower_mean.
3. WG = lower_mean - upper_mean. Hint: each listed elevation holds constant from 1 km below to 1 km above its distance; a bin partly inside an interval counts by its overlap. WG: 0.84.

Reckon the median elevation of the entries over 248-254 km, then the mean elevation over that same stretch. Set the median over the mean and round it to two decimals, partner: 1.03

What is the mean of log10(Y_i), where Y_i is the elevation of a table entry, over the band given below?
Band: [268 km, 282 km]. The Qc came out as -0.2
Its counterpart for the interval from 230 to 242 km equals 0.1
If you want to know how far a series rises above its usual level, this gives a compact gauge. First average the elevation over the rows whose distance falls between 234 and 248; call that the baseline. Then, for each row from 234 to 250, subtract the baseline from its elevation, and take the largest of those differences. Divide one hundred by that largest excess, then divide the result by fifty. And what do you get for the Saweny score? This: 28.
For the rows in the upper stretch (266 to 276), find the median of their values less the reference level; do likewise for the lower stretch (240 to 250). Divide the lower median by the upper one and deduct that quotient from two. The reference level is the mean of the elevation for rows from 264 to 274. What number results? -15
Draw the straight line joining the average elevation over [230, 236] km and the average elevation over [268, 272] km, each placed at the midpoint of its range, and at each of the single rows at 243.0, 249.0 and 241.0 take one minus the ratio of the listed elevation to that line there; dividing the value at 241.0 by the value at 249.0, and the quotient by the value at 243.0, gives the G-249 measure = -11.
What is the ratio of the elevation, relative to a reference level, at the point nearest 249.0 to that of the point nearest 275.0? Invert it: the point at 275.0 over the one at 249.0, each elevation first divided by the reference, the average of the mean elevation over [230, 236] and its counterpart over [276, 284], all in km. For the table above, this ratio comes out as 0.60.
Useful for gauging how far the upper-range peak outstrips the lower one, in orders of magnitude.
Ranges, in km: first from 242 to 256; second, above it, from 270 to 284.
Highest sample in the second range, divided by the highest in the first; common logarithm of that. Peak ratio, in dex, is -0.11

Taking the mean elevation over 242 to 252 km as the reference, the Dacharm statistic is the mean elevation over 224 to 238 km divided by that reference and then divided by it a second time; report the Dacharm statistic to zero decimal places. 1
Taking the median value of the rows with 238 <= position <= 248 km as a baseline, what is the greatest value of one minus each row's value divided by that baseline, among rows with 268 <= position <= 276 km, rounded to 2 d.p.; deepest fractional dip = 0.65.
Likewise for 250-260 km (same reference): 0.61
